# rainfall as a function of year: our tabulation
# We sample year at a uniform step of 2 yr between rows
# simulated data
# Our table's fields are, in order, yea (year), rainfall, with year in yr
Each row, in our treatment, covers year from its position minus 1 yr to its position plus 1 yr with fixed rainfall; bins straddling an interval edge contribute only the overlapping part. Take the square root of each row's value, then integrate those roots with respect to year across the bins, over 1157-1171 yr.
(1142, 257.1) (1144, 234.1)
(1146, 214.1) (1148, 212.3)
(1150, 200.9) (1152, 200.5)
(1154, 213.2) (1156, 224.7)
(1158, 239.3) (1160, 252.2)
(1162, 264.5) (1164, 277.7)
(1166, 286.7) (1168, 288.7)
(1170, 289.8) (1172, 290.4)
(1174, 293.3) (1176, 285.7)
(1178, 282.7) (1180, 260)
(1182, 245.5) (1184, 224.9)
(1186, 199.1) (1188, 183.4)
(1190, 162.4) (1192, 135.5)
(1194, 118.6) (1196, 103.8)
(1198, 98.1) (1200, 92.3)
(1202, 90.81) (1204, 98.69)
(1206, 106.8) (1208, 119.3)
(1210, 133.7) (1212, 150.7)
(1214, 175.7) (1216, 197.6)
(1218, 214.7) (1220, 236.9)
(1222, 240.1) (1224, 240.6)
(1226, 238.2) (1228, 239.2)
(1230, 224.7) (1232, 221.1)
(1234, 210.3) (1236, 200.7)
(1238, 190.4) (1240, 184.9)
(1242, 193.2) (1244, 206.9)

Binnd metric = 230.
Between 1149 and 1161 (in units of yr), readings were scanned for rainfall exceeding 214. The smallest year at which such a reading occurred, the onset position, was 1156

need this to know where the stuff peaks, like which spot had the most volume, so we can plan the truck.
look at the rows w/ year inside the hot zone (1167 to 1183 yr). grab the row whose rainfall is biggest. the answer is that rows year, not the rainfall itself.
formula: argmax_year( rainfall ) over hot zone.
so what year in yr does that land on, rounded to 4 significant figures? 1174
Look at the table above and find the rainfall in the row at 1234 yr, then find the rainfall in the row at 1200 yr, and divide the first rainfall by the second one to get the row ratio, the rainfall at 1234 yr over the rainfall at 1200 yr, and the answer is 2.3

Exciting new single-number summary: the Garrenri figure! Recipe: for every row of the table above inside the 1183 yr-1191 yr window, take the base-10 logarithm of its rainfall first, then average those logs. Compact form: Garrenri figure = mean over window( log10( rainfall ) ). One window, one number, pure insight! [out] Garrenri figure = 2.28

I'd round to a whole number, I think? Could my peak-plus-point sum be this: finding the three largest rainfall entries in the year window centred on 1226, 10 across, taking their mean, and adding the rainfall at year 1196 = 344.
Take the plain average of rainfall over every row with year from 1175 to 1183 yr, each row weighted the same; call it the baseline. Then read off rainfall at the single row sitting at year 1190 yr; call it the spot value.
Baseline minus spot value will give 106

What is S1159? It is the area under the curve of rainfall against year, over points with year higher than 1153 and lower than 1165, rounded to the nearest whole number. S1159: 2943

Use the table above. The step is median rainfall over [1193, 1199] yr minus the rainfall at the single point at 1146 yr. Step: -110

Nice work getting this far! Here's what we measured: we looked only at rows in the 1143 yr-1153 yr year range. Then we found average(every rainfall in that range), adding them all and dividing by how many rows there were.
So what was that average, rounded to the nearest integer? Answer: 212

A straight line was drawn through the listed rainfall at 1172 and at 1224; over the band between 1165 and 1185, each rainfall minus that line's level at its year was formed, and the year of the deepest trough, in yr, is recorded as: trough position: 1184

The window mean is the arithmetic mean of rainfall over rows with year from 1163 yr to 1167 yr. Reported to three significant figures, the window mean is 282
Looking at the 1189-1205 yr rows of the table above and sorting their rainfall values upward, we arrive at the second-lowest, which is 92.3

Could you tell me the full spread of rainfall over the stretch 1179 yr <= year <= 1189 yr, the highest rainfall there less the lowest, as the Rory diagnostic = 77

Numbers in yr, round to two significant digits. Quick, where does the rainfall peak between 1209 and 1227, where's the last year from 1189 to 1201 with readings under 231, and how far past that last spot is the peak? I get 24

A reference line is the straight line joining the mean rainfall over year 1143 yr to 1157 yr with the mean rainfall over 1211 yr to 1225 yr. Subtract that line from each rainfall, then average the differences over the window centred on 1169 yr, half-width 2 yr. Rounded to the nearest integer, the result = 77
